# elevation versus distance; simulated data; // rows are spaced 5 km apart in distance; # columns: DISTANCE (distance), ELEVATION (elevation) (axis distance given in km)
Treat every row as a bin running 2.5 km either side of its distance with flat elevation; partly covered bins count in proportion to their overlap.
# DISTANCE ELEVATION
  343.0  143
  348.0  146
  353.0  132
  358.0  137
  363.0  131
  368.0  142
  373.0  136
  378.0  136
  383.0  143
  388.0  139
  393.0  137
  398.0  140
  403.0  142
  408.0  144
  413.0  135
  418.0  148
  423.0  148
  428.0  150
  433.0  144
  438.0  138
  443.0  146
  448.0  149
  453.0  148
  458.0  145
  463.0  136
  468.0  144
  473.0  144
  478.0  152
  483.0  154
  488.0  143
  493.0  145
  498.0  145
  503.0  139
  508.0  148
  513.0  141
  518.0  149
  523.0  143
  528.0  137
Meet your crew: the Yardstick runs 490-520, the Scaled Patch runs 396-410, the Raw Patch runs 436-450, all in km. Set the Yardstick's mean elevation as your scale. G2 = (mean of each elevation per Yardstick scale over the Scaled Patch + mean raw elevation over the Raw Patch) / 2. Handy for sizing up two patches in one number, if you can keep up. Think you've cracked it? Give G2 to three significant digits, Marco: 72.7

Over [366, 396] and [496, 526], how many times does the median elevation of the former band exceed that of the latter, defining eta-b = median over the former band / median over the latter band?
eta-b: 0.96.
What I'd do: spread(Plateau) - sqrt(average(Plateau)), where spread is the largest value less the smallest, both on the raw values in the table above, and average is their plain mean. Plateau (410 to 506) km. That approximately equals 7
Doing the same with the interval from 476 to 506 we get 3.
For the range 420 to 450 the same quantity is 0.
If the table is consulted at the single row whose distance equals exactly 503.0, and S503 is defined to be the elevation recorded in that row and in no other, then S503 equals 139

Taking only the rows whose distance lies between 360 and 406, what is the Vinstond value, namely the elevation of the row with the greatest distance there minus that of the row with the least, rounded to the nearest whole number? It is 11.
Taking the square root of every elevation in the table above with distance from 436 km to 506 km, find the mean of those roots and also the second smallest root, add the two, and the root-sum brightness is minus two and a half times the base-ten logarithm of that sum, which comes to -3.44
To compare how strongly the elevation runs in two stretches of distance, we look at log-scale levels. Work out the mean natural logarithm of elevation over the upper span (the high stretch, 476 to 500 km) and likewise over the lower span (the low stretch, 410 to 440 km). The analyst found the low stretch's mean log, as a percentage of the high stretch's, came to 99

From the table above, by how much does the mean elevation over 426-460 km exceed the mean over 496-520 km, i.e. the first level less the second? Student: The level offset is 1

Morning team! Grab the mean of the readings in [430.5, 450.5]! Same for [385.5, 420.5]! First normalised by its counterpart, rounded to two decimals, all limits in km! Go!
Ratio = 1.03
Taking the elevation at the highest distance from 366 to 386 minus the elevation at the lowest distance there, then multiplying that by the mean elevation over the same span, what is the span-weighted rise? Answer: 139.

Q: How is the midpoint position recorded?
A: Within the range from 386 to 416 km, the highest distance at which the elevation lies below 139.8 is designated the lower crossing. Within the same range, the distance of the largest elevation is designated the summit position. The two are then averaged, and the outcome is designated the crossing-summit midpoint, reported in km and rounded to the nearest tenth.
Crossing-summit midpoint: 410.5 km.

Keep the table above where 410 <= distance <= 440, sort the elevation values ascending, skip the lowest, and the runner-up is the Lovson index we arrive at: 138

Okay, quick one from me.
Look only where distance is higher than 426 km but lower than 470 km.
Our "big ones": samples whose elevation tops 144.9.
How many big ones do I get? 5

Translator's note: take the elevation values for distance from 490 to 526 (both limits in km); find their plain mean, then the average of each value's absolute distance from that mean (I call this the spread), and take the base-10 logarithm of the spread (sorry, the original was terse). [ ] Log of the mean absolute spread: 0.45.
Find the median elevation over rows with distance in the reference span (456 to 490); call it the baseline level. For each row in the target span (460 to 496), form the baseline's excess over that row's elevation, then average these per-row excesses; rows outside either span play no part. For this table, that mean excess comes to -1.4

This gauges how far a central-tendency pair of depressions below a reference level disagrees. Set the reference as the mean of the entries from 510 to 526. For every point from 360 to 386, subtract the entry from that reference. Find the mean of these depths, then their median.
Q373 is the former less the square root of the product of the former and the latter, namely -0.8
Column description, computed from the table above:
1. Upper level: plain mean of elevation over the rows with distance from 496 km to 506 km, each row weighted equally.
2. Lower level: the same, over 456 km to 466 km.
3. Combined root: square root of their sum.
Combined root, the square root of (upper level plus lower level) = 16.8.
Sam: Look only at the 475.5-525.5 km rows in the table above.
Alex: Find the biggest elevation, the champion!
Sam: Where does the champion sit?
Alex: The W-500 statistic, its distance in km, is 483.0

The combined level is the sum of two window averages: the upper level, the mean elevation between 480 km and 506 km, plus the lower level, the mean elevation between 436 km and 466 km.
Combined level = 289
